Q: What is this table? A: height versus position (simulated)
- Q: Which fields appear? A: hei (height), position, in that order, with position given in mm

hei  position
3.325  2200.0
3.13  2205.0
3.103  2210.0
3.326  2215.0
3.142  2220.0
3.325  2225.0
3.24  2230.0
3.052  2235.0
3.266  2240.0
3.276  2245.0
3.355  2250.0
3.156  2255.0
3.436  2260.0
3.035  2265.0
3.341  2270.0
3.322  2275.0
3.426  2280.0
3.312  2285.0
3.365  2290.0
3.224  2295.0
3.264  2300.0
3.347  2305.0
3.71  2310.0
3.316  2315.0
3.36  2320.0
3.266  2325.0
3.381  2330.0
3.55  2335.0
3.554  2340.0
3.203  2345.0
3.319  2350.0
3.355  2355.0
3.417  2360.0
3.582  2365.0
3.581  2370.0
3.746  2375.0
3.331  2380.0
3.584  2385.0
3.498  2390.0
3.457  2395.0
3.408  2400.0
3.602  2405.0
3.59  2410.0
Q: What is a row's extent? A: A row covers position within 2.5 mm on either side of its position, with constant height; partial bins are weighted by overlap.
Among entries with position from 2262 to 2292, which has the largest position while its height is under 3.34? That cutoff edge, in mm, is 2285.0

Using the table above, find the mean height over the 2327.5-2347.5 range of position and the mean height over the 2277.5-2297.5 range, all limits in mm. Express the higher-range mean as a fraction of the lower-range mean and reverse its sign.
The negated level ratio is -1.03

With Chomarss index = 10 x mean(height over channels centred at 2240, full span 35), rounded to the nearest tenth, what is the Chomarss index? 32.4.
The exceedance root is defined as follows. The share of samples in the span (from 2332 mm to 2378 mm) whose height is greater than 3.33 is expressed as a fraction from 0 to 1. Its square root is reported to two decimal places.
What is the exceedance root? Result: 0.88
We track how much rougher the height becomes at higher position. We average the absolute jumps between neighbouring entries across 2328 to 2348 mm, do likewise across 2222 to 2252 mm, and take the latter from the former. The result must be 0.059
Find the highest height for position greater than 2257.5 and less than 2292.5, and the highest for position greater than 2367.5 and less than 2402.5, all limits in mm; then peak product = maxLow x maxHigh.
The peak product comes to 12.9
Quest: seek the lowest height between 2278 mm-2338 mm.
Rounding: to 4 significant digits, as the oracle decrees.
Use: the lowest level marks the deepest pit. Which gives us 3.224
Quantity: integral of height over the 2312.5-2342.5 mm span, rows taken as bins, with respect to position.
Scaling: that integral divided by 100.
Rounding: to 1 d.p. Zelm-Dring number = 1.0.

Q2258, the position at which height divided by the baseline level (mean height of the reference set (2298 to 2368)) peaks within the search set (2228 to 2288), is 2260.0 mm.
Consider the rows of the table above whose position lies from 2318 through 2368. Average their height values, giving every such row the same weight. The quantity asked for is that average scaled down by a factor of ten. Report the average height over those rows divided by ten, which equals 0.340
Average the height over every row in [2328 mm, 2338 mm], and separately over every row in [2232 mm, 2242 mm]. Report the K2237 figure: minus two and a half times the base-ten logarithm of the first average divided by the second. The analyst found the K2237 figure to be -0.10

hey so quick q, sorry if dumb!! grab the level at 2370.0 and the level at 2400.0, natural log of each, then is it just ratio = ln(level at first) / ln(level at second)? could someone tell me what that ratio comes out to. 1.04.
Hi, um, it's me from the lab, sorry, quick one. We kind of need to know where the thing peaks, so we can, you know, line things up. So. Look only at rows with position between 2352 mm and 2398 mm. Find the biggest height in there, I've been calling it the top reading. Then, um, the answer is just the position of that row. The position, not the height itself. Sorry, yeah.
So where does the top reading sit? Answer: 2375.0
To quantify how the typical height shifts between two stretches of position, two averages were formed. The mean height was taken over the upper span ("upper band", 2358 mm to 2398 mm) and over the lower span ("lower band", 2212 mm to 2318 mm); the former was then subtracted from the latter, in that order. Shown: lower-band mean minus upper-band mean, -0.228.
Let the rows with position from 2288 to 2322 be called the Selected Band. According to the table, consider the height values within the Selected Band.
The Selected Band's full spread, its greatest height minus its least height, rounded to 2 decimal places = 0.49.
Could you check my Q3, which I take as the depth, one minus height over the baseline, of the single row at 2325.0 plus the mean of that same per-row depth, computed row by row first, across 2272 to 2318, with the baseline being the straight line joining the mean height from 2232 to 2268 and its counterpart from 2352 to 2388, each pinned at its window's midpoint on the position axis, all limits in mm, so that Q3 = 0.03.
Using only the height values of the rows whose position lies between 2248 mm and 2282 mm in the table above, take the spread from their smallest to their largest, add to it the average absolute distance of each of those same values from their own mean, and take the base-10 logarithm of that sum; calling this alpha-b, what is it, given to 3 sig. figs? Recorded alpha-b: -0.288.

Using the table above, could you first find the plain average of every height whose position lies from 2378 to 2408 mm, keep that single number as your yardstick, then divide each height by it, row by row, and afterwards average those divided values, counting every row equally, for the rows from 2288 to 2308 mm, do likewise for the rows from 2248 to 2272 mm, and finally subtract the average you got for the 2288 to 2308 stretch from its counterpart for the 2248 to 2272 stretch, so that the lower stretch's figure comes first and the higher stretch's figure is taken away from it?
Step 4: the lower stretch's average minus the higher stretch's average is -0.01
